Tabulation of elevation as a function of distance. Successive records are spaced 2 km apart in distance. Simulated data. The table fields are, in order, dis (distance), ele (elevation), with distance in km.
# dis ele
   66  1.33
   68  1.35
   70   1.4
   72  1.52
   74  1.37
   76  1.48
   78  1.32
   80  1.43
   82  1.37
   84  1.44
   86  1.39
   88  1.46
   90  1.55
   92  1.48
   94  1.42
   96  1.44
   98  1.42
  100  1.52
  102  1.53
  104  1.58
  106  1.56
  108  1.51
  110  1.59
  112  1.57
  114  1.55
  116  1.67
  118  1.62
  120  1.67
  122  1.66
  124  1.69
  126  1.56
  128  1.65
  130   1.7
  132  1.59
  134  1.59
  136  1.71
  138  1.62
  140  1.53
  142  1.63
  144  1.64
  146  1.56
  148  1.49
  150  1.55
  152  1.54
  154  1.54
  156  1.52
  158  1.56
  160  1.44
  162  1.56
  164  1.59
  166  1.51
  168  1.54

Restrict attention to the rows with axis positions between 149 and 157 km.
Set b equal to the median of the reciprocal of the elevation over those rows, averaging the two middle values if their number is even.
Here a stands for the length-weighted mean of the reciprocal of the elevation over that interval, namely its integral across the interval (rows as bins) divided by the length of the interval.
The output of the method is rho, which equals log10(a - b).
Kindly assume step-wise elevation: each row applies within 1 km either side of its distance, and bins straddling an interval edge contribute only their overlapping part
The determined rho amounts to -3.0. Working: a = 0.650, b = 0.65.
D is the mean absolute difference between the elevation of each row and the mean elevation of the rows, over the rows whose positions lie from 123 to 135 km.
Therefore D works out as 0.050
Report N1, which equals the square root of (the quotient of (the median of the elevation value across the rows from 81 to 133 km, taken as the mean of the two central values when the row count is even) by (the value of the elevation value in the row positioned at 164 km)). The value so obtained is 0.99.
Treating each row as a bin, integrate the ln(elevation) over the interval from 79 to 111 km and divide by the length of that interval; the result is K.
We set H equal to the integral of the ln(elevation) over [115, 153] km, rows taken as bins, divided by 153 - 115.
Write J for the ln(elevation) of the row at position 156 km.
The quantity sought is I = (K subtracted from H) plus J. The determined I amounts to 0.51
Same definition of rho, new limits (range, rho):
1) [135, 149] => -2.0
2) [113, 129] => -2.1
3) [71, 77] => -1.9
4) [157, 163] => -1.7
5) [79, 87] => -2.9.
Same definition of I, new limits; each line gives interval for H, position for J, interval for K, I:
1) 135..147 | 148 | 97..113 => 0.45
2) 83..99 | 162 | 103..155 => 0.35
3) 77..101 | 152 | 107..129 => 0.32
